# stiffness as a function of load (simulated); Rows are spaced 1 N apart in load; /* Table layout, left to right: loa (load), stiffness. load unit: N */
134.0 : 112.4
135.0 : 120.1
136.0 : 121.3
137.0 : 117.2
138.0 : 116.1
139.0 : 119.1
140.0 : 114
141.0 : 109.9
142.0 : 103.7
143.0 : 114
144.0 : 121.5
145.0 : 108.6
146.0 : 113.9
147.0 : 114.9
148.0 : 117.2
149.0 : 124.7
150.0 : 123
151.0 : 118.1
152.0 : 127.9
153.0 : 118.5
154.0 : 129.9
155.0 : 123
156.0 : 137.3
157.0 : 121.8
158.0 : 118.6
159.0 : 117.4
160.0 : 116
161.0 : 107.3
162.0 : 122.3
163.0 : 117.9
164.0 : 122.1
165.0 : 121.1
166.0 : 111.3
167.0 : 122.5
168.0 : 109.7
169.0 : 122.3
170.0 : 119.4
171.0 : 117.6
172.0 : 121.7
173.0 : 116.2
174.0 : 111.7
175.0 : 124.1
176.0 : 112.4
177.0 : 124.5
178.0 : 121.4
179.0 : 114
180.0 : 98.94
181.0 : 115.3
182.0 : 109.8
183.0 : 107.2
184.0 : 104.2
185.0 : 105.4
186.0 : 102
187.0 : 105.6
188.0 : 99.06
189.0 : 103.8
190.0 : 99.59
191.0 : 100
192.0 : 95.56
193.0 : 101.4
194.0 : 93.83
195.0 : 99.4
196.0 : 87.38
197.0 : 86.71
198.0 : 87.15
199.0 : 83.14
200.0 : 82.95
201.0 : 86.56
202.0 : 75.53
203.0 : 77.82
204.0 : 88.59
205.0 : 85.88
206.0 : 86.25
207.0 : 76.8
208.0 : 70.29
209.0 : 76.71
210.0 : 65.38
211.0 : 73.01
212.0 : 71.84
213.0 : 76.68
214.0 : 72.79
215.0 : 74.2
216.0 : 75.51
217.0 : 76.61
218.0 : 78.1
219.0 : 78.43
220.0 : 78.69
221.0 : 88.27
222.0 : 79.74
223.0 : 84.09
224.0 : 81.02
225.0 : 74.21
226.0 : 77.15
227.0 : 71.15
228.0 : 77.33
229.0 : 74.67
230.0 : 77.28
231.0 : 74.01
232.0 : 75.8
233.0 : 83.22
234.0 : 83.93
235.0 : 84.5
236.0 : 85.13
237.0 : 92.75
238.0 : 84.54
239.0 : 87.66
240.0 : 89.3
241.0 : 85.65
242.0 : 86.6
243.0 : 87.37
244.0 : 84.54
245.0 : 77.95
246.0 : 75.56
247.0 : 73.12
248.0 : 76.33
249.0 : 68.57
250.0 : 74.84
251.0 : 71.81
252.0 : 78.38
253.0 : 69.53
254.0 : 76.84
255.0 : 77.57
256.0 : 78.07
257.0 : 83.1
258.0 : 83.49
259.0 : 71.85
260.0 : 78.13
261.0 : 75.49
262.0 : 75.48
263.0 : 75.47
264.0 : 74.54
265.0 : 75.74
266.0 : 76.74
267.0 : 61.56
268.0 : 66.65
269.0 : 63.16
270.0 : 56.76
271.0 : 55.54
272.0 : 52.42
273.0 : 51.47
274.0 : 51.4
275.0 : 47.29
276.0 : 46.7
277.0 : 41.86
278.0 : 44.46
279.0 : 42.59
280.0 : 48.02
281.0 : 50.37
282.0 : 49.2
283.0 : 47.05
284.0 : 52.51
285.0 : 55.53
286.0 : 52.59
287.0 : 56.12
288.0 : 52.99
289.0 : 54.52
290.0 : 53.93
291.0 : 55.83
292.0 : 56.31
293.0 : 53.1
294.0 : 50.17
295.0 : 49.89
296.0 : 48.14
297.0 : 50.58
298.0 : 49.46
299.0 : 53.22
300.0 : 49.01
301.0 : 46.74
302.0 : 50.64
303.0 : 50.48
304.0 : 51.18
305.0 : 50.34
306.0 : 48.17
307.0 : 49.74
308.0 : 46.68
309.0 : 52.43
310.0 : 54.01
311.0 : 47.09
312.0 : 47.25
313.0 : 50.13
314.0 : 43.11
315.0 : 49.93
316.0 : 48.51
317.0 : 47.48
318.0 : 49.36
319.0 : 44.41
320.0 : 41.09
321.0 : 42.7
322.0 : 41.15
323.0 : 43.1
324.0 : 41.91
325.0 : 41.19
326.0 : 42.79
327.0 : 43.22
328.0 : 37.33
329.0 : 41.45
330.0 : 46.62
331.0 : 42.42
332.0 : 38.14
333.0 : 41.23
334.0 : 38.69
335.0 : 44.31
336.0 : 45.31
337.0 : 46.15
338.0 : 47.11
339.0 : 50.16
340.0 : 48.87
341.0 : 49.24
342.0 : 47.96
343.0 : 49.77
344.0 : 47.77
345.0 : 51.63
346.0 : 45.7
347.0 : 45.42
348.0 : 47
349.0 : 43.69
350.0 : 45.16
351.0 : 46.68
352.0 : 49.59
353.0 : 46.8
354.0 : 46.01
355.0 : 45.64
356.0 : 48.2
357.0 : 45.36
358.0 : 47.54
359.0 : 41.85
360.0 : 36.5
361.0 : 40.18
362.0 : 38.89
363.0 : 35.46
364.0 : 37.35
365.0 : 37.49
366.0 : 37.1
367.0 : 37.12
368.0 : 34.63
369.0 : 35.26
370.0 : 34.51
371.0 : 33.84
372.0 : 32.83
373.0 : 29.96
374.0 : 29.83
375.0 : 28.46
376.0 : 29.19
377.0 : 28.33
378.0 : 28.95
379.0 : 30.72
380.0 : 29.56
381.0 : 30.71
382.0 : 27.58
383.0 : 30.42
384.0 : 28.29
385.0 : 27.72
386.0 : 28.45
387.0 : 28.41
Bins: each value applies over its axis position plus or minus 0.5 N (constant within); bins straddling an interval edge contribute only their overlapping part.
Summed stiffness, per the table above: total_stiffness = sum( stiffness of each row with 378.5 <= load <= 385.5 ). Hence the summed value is 205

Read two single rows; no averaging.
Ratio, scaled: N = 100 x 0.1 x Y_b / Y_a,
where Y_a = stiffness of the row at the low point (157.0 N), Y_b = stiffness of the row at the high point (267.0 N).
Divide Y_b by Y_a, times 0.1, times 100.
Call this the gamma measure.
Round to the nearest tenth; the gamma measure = 5.1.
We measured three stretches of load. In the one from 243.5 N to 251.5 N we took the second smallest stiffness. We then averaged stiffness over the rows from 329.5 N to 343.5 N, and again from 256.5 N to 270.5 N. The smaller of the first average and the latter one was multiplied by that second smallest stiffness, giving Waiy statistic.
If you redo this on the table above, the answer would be 3262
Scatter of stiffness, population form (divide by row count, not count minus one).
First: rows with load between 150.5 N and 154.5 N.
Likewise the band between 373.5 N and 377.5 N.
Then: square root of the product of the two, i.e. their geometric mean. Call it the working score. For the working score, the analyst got 1.8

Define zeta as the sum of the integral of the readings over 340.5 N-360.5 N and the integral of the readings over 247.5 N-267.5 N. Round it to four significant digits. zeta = 2431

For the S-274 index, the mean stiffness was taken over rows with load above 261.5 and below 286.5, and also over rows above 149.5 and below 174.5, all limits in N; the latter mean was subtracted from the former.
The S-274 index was -63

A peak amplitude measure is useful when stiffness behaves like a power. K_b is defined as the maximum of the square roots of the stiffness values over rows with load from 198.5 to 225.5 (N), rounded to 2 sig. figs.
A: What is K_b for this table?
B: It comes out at 9.4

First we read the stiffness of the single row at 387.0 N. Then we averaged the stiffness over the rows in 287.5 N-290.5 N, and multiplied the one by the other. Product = 1529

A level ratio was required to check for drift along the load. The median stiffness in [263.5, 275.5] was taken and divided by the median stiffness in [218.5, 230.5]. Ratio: 0.76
